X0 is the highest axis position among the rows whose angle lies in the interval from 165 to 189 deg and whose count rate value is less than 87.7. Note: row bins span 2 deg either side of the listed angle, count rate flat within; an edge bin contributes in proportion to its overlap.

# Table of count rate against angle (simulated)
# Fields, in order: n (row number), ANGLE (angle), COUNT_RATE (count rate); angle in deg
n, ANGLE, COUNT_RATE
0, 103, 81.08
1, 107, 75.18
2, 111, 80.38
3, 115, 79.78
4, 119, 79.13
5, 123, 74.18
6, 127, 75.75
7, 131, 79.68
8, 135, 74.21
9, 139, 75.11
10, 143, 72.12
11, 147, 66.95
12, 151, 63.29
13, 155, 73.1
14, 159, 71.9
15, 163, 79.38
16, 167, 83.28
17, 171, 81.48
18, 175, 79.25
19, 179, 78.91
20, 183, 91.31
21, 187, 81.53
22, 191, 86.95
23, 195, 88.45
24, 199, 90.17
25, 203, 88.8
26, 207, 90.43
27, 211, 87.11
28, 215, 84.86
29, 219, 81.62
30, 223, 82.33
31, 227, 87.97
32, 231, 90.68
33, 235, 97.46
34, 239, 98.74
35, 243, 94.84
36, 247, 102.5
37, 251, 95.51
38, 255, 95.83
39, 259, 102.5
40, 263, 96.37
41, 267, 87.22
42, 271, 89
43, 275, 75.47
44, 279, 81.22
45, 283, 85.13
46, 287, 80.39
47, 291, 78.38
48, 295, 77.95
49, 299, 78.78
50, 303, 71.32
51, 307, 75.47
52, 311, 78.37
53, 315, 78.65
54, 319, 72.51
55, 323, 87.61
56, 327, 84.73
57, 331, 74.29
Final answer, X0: 187 deg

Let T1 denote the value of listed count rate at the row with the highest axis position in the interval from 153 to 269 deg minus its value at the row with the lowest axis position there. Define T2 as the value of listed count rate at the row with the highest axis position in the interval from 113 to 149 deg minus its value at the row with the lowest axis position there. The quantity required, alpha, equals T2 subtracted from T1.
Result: 27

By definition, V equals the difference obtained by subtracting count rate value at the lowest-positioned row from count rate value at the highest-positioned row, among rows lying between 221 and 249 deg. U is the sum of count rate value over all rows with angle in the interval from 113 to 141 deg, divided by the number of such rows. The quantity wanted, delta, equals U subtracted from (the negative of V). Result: -97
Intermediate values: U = 77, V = 20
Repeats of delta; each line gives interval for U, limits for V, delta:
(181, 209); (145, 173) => -103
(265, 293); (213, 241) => -96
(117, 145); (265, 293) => -67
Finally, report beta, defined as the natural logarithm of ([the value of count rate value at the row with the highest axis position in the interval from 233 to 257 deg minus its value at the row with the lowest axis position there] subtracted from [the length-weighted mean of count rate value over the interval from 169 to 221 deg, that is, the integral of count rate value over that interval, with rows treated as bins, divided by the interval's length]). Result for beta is 4.47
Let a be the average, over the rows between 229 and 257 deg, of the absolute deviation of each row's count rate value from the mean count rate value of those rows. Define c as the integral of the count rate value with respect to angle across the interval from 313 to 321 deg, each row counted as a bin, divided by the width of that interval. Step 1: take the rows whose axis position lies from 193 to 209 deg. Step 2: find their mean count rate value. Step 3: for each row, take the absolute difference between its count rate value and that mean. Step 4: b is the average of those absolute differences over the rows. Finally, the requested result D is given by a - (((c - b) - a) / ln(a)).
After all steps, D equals -72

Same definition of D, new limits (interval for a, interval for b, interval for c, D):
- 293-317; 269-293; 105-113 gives -87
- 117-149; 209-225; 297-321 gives -67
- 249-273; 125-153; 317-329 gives -47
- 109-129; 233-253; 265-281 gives -92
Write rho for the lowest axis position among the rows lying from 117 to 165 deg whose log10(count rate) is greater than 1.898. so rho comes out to 119 deg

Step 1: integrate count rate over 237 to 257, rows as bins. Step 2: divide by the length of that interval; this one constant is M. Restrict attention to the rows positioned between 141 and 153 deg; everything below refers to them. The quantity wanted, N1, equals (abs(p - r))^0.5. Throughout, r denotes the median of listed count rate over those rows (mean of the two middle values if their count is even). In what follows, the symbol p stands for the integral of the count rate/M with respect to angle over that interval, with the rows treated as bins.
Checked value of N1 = 7.66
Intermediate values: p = 8.3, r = 67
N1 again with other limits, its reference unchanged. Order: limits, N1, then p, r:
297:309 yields 8.14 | 9.3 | 75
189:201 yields 8.81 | 10.9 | 88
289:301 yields 8.29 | 9.6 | 78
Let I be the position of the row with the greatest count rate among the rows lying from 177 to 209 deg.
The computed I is 183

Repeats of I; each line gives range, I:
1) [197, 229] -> 207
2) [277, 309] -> 283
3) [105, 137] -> 111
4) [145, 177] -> 167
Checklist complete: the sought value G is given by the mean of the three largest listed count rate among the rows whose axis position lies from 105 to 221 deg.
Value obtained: 91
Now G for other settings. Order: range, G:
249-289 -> 98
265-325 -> 88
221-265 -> 101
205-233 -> 90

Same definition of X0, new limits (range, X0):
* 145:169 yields 167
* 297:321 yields 319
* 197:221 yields 219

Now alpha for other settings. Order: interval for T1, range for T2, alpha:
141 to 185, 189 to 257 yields 10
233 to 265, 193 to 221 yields 6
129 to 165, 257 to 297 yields 24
